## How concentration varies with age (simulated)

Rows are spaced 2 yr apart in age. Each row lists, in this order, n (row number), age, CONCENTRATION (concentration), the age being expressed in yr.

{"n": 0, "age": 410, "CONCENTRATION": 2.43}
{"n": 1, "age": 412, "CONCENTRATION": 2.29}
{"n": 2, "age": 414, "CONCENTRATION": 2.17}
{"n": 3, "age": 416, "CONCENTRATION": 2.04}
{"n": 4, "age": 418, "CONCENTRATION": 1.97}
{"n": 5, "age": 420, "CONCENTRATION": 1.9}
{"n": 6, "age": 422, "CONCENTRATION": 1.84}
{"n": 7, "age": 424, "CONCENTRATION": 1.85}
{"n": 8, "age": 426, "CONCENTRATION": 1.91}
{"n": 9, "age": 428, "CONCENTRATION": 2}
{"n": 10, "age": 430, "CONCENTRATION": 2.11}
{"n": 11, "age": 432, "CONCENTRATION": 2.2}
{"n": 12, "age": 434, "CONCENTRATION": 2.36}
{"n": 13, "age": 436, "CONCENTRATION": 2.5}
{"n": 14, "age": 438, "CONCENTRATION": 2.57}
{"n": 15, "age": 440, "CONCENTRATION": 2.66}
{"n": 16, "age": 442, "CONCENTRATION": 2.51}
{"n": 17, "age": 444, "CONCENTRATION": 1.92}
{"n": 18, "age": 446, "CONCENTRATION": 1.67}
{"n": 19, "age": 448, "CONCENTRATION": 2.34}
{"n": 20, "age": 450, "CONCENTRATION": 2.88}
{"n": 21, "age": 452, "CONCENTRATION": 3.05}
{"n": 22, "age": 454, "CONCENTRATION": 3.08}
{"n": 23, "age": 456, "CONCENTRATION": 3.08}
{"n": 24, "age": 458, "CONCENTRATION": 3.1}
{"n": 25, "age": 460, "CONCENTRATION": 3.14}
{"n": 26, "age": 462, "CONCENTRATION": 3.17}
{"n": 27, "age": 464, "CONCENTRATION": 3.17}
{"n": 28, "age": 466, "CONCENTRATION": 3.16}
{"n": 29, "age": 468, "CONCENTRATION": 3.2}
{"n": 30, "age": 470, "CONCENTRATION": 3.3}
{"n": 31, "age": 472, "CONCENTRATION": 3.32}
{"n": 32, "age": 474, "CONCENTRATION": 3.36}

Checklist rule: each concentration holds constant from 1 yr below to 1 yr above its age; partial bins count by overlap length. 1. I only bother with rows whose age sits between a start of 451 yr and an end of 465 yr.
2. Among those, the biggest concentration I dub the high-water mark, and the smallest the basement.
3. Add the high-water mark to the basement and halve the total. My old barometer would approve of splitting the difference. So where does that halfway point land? 3.1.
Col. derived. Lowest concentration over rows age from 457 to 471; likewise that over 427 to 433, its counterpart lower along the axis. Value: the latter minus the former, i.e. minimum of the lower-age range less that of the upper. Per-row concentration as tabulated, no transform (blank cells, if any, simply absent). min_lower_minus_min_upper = -1.10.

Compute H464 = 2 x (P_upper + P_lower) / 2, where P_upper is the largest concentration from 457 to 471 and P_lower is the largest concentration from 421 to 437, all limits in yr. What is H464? 5.80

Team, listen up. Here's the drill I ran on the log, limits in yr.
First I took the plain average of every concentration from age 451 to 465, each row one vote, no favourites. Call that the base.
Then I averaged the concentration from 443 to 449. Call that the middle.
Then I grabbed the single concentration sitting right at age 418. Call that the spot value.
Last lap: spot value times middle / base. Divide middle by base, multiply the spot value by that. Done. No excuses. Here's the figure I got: 1.25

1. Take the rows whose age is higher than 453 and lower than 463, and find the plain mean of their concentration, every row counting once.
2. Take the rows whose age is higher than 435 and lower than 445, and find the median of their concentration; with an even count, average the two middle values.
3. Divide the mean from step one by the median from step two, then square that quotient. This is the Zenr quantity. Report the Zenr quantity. 1.54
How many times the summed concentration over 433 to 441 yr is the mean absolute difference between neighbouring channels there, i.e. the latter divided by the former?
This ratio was 0.010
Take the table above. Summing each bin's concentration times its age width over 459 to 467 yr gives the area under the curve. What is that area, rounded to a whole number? 25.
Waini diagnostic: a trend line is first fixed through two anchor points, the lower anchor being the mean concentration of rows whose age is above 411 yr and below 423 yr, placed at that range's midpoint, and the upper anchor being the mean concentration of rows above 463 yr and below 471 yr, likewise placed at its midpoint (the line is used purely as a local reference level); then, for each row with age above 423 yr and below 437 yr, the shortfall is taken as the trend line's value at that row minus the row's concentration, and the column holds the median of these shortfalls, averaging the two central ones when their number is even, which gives 0.23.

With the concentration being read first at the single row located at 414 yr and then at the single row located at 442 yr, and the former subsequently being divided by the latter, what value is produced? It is 0.86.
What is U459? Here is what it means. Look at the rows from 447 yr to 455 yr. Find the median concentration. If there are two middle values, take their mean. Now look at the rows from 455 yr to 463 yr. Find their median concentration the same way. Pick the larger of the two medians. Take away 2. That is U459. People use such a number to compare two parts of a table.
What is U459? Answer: 1.12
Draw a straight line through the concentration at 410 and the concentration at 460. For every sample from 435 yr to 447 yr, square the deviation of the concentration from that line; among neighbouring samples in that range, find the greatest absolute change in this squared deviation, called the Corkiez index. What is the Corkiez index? 0.85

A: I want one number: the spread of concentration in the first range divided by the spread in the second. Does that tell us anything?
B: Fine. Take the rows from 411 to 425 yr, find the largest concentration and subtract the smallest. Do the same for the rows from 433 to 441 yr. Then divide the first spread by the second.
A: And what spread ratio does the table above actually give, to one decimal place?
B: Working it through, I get 1.5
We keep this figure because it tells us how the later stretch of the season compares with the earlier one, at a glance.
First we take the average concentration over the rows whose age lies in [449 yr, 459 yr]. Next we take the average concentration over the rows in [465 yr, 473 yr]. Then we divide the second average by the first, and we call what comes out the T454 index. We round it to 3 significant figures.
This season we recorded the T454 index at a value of 1.07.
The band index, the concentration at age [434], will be 2.36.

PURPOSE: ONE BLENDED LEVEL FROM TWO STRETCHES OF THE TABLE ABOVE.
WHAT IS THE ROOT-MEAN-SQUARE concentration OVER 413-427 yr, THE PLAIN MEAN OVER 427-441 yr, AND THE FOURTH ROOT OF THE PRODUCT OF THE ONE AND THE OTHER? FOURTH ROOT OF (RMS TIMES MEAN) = 1.46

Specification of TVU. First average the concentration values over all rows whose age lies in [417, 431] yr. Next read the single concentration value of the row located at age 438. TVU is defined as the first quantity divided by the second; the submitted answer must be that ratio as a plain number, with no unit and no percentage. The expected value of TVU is 0.75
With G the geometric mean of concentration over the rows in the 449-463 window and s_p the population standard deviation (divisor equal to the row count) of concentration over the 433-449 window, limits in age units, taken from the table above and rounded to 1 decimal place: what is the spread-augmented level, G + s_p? 3.4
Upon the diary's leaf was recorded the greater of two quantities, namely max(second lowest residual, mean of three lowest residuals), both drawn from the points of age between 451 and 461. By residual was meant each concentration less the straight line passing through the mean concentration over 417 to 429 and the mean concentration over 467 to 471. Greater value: 0.18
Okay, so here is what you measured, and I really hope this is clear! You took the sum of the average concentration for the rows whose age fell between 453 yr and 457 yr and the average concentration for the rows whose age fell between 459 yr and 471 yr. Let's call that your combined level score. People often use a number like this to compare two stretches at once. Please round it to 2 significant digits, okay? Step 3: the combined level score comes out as 6.3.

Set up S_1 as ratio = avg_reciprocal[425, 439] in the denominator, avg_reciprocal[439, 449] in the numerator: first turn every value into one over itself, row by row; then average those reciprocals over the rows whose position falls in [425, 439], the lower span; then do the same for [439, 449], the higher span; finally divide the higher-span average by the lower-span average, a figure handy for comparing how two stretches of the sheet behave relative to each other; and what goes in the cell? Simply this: 1.03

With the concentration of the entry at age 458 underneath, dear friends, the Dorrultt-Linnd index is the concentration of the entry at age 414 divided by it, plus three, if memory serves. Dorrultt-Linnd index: 3.70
